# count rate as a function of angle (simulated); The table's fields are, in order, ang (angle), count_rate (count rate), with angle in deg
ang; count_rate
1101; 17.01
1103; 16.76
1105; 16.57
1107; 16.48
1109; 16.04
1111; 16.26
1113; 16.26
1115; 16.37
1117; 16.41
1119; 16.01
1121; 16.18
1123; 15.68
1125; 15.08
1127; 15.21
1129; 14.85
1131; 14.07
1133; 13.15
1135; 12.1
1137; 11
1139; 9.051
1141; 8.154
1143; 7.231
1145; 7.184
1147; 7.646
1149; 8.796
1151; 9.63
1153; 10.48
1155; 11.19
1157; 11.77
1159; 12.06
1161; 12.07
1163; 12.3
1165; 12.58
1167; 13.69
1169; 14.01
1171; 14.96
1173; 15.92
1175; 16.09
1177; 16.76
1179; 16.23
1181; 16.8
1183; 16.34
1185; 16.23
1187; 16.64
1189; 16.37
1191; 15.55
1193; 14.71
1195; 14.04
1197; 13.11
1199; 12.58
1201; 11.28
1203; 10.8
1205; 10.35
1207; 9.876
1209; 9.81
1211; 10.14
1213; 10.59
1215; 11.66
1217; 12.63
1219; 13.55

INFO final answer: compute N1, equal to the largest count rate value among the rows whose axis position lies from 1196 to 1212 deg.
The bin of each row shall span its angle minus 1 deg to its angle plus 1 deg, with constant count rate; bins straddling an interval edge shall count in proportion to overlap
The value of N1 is 13.11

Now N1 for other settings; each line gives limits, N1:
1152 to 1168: 13.69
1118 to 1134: 16.18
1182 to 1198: 16.64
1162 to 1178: 16.76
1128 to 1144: 14.85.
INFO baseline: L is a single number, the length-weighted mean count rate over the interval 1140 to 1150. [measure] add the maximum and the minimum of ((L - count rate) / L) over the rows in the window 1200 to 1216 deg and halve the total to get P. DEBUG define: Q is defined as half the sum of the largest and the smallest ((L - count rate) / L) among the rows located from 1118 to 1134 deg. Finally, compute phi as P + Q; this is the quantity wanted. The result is -1.3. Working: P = -0.38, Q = -0.88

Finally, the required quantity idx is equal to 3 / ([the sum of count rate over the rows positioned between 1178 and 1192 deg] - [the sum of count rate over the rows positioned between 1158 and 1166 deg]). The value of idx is 0.05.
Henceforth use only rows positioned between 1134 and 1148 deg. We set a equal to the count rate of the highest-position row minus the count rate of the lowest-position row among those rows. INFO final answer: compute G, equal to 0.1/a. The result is -0.02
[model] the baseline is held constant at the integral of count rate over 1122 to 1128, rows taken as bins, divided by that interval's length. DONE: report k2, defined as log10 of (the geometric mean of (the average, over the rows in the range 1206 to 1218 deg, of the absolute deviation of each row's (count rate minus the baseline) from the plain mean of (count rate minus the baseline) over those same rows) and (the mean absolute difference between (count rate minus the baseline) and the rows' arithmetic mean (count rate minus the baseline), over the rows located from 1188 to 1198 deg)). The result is -0.03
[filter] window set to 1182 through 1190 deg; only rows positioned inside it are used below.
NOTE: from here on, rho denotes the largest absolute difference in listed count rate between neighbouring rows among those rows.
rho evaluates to 0.4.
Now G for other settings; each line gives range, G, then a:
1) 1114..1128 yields -0.09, -1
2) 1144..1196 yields 0.01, 7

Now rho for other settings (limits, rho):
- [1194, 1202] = 1.3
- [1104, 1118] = 0.4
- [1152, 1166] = 0.7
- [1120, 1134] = 0.9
